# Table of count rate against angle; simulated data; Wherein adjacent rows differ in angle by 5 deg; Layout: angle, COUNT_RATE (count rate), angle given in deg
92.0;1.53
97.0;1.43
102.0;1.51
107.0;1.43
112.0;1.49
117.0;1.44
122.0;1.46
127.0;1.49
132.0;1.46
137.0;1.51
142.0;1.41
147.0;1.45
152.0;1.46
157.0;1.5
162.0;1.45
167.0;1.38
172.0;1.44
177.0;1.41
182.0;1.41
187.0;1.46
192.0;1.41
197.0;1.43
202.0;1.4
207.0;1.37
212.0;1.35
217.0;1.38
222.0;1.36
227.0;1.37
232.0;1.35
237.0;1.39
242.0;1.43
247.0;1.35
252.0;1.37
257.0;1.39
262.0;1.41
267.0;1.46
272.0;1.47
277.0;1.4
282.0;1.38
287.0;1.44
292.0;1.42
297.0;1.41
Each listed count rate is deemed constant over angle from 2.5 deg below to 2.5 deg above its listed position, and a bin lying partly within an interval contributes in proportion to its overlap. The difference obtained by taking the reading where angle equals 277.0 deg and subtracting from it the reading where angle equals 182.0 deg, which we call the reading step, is -0.01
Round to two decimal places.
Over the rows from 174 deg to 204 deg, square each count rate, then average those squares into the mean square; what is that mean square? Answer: 2.02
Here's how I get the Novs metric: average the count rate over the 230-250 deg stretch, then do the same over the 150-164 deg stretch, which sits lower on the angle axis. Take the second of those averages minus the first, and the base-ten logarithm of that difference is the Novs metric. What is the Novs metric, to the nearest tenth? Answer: -1.0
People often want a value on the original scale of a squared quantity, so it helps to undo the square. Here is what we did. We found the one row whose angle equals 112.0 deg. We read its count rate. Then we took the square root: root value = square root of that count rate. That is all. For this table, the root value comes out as 1.22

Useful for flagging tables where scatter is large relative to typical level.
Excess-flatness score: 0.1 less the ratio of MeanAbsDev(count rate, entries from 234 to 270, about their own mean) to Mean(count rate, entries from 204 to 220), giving 0.079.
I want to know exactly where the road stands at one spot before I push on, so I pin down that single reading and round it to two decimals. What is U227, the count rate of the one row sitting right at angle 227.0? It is 1.37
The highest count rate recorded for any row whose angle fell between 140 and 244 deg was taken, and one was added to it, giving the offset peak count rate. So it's 2.50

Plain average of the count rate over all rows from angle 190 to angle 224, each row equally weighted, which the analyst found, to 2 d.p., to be 1.39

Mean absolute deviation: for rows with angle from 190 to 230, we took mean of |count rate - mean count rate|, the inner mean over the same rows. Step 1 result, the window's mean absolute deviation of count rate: 0.022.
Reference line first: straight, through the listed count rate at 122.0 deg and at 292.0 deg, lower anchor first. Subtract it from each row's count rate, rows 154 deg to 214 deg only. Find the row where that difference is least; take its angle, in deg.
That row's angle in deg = 212.0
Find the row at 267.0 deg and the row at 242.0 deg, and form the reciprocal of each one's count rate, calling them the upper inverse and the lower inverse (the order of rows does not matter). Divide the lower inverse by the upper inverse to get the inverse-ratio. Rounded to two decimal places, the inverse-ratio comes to 1.02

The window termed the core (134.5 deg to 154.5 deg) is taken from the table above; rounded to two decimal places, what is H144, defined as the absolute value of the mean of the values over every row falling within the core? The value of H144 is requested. 1.46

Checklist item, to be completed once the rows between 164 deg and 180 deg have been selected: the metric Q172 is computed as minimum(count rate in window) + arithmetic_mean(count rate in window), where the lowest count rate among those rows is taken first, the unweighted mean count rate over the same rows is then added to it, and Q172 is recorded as 2.79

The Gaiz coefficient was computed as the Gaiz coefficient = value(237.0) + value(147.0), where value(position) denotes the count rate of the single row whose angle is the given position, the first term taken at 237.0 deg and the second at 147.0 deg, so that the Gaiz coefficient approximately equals 2.84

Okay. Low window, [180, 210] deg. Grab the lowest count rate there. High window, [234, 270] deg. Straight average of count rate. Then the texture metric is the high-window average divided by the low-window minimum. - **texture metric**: 1.022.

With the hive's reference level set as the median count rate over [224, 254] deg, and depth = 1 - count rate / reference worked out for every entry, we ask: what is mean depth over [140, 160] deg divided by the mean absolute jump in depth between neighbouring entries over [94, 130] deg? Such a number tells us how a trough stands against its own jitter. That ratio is -1.6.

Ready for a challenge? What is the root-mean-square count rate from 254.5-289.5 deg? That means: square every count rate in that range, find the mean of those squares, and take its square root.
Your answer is 1.42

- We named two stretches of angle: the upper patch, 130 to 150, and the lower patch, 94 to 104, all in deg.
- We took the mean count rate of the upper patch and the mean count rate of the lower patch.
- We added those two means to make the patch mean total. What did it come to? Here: 2.93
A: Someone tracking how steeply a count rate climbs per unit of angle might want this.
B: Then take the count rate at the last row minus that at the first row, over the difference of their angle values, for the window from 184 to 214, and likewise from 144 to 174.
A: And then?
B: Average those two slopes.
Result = -0.0024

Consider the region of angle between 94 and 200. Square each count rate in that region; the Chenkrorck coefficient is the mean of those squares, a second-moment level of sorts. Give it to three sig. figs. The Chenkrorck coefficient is 2.10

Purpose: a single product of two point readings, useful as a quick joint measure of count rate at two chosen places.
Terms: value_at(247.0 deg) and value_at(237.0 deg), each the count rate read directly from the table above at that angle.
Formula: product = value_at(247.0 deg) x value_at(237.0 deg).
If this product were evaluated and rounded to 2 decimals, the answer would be 1.88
